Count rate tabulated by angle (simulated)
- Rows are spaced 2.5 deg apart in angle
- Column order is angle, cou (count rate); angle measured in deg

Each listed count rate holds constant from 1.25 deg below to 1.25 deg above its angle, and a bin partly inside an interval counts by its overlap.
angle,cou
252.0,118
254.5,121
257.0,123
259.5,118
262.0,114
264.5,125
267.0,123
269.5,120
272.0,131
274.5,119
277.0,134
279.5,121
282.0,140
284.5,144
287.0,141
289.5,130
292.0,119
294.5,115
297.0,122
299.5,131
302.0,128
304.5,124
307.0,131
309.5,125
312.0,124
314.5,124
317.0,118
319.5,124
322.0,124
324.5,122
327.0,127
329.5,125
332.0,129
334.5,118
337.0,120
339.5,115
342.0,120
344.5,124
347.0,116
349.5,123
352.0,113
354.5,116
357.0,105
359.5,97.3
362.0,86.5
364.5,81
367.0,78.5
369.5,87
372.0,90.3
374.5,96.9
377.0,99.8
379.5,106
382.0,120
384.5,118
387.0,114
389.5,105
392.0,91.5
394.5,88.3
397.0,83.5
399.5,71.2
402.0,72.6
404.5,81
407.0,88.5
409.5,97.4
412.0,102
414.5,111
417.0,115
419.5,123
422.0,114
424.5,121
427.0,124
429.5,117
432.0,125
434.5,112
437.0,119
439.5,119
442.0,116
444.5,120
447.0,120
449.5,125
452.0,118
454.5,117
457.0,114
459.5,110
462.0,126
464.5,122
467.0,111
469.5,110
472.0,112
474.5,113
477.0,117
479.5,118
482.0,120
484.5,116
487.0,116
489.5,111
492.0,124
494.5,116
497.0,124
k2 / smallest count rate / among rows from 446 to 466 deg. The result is 110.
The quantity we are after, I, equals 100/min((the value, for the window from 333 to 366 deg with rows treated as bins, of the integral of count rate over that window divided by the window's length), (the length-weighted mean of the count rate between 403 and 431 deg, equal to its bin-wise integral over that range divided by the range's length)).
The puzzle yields 0.923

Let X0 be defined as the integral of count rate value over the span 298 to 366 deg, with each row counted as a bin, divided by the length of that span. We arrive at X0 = 118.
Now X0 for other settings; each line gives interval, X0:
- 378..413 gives 96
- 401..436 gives 108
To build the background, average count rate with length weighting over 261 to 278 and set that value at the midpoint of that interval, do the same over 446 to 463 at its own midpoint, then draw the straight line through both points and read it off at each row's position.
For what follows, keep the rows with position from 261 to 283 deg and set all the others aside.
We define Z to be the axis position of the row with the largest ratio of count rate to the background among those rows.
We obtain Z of 282.0 deg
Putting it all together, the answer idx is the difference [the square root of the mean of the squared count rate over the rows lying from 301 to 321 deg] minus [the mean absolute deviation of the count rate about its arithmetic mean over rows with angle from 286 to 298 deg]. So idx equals 117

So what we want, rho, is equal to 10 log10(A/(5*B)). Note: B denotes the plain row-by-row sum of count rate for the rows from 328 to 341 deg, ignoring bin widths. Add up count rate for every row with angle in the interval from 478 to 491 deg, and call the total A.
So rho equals -7.18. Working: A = 581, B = 607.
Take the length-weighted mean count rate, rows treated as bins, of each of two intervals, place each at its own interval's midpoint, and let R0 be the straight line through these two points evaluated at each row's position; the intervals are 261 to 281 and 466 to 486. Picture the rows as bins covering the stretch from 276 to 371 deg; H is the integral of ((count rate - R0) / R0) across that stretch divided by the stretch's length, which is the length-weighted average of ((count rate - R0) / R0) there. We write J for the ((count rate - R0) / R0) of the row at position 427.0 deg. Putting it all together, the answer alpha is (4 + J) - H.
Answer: 4.08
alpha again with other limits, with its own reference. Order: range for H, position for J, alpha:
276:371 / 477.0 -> 4.04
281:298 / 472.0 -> 3.92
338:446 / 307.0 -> 4.18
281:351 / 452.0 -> 3.99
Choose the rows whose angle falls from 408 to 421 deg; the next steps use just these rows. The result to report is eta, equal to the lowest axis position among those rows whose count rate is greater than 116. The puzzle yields 419.5 deg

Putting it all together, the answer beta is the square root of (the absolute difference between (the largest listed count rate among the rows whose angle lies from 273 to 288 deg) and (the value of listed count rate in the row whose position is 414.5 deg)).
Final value 5.7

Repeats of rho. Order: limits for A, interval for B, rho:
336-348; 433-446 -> -6.92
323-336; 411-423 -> -6.58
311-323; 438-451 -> -6.89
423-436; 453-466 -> -6.92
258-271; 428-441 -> -6.93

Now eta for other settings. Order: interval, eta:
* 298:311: 299.5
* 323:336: 324.5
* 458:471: 462.0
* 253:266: 254.5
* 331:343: 332.0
